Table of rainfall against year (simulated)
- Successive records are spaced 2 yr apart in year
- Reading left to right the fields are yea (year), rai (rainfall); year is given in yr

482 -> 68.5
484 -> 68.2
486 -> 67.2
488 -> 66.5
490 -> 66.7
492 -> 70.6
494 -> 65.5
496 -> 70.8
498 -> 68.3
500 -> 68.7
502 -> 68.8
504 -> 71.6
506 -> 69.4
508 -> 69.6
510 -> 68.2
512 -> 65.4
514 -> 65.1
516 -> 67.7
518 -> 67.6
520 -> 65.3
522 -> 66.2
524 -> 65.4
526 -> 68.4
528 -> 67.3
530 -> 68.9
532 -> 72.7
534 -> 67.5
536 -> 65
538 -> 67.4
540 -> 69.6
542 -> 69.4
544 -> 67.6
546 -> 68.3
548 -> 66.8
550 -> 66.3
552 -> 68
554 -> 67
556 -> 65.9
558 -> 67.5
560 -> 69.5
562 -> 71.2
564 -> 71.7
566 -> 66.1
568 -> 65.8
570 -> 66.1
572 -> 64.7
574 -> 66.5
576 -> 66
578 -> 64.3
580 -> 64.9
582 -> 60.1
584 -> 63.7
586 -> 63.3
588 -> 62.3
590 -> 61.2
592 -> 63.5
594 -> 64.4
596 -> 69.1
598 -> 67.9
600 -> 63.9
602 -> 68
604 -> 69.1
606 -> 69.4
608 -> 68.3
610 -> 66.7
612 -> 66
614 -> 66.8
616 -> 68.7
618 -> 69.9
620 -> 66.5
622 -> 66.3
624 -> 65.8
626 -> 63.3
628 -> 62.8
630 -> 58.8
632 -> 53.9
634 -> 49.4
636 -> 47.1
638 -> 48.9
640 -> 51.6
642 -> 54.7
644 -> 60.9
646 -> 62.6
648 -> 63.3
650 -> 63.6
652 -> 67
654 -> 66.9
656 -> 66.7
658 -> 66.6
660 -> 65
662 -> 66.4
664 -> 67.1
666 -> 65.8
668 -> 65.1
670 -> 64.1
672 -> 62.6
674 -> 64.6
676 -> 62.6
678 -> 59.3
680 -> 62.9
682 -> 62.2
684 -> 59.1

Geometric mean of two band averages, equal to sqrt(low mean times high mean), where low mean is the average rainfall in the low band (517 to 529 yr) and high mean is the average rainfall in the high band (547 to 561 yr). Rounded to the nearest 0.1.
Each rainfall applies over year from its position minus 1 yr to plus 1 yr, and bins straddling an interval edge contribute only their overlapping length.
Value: 67.0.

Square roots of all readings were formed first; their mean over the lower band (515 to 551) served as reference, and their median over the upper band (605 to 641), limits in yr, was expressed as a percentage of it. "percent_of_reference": 98.7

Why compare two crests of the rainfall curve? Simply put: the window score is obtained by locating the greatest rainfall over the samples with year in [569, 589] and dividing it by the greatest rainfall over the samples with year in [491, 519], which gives 0.93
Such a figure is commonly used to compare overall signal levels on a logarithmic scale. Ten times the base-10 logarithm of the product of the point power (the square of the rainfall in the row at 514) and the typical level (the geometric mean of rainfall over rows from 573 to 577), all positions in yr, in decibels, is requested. 54.48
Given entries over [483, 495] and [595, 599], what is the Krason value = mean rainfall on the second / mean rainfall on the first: 1.02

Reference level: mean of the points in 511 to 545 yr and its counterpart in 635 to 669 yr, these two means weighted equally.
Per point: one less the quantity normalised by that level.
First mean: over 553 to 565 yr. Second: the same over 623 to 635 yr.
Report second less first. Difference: 0.15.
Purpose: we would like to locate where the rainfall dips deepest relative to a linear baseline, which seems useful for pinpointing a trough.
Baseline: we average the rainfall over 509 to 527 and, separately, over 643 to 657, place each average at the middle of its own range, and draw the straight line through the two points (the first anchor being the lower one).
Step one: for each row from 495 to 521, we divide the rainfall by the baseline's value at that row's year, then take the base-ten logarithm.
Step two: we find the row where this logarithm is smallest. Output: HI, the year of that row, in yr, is 514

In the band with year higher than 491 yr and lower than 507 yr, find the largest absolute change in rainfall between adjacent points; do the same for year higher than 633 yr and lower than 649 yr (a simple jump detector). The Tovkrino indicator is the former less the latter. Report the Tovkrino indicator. -0.9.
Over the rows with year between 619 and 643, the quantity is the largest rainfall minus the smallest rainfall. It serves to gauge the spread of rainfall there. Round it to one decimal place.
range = 19.4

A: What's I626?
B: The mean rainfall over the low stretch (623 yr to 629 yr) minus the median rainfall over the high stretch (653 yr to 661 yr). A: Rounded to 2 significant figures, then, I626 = -2.7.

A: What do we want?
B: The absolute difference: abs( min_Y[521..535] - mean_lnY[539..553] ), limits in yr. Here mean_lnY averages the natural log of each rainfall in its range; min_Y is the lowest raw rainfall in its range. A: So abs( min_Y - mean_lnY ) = 61.2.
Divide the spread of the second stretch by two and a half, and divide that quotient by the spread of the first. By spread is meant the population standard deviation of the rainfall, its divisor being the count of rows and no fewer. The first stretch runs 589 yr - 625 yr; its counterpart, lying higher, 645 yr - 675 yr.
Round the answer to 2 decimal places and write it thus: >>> 0.28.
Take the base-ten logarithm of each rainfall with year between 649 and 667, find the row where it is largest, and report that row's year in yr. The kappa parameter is 664 yr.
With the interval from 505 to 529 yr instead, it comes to 508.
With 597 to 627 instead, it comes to 618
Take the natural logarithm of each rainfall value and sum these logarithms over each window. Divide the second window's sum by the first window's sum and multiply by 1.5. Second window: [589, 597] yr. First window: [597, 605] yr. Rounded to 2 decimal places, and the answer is 1.49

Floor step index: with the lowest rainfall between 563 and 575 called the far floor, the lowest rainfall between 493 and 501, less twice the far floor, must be -63.9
